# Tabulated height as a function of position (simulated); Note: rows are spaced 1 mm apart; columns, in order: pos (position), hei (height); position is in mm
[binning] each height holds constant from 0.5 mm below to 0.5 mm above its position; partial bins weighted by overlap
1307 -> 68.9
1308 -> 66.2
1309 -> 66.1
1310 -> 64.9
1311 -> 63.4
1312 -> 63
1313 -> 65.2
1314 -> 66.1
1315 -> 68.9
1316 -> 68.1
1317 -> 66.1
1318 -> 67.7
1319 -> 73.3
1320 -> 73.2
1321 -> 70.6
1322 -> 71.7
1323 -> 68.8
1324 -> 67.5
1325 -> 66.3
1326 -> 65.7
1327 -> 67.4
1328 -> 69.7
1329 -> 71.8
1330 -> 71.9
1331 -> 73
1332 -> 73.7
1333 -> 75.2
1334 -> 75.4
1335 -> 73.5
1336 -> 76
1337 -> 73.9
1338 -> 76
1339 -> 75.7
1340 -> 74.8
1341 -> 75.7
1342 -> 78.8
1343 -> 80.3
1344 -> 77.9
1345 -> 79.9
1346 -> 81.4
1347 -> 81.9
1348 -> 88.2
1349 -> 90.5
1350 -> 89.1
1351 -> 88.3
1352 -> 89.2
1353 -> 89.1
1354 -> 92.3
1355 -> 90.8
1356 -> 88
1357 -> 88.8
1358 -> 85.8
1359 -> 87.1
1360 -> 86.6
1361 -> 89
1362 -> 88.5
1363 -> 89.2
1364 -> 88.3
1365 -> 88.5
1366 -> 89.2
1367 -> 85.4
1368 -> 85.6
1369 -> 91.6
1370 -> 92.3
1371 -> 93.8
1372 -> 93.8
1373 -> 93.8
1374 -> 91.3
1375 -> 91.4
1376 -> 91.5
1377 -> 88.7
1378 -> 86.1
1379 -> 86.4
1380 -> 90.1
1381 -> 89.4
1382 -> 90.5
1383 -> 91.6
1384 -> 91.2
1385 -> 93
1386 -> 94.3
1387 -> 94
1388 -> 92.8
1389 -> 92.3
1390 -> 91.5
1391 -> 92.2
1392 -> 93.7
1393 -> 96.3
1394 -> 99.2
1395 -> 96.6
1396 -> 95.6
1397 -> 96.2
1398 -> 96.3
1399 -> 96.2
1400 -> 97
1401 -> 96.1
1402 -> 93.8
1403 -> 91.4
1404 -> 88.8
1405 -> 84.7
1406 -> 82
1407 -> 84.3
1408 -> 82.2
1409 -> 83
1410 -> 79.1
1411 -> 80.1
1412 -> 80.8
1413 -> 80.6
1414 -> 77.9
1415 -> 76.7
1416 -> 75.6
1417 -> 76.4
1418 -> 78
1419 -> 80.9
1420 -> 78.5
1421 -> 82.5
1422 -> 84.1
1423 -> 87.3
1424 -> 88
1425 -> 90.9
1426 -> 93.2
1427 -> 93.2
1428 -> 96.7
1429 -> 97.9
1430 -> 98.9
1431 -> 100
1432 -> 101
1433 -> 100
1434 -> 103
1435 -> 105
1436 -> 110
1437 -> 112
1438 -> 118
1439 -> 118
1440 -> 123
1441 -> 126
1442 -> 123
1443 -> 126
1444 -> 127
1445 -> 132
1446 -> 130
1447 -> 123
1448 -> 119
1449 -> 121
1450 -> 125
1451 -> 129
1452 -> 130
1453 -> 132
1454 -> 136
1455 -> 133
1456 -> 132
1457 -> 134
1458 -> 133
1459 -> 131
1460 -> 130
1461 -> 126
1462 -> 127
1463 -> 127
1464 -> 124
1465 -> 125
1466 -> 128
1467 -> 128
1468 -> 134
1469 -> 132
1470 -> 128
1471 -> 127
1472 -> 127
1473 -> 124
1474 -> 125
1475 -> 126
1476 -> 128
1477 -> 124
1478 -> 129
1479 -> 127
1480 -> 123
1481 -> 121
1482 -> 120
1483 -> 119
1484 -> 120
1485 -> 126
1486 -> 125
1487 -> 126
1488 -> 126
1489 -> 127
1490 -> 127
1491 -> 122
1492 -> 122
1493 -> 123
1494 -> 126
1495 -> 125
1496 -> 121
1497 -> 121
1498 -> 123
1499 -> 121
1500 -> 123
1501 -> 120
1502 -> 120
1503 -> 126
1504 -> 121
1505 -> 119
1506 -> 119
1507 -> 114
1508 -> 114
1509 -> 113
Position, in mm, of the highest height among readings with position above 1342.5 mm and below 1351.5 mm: 1349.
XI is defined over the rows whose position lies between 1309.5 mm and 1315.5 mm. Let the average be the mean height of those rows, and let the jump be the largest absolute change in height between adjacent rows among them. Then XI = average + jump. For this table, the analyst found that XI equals 68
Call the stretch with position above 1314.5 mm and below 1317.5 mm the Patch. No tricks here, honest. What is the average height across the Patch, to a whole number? 68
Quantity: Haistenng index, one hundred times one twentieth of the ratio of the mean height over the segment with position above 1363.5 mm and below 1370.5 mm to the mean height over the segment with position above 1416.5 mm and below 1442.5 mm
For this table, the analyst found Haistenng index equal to 4.5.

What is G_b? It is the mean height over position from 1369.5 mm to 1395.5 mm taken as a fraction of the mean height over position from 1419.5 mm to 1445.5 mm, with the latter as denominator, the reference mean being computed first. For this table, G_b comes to 0.88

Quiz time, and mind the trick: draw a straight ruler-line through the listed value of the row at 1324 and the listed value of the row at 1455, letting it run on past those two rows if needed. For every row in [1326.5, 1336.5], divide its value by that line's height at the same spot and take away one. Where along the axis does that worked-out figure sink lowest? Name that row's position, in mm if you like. 1327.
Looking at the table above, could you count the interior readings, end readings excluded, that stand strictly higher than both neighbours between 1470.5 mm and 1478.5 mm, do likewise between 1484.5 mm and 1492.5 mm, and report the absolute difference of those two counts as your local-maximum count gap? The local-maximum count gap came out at 1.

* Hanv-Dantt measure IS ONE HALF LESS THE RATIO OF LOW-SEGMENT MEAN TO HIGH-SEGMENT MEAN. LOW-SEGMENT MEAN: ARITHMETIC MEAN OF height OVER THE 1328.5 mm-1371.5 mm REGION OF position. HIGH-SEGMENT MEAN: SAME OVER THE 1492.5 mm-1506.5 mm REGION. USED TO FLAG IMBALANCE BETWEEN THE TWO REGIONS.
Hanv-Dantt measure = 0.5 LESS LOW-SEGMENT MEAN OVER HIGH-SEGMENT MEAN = -0.183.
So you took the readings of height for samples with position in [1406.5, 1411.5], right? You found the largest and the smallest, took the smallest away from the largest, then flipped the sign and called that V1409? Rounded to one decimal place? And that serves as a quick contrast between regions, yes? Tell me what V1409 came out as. -5.2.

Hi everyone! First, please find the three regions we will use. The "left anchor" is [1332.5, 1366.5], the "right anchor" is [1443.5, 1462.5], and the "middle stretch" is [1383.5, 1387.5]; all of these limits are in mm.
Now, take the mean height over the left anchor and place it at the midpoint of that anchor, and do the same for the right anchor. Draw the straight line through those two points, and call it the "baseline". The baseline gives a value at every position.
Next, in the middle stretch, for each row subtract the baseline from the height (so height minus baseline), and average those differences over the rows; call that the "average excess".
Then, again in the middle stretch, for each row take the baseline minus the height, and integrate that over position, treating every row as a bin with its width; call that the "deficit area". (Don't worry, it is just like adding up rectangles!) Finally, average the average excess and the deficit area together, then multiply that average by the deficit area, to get 235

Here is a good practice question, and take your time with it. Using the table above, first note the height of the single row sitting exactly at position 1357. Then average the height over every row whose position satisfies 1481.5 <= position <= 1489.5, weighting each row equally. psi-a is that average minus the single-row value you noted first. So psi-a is 34.8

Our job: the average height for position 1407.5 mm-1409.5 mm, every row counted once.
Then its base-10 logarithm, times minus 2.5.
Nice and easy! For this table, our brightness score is -4.8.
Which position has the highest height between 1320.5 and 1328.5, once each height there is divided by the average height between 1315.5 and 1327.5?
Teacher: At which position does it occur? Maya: 1322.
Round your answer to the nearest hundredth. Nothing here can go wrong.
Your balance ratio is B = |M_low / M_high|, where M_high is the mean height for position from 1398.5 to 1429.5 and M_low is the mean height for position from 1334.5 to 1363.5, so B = 0.98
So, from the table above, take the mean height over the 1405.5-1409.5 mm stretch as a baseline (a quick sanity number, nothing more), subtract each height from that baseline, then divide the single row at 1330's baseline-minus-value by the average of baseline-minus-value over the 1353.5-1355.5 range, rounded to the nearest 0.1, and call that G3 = -1.3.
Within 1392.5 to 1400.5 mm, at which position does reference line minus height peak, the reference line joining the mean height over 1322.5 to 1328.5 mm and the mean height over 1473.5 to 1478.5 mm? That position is 1399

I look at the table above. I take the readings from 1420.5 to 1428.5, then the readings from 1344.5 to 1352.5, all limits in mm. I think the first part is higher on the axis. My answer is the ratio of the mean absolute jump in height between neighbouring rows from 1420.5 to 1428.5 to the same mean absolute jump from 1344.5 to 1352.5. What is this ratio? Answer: 1.0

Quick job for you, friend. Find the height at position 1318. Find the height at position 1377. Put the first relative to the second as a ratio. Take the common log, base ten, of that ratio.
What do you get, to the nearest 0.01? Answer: -0.12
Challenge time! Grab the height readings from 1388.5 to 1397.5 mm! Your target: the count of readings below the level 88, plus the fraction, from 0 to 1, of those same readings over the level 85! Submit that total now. 1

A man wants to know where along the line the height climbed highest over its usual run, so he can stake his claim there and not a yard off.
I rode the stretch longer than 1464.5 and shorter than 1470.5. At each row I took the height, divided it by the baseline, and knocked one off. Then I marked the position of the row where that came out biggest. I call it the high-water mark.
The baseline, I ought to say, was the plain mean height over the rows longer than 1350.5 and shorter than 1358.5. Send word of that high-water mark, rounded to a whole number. 1468 mm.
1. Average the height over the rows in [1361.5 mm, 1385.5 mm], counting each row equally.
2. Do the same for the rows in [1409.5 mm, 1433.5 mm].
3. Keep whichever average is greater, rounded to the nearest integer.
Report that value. 90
